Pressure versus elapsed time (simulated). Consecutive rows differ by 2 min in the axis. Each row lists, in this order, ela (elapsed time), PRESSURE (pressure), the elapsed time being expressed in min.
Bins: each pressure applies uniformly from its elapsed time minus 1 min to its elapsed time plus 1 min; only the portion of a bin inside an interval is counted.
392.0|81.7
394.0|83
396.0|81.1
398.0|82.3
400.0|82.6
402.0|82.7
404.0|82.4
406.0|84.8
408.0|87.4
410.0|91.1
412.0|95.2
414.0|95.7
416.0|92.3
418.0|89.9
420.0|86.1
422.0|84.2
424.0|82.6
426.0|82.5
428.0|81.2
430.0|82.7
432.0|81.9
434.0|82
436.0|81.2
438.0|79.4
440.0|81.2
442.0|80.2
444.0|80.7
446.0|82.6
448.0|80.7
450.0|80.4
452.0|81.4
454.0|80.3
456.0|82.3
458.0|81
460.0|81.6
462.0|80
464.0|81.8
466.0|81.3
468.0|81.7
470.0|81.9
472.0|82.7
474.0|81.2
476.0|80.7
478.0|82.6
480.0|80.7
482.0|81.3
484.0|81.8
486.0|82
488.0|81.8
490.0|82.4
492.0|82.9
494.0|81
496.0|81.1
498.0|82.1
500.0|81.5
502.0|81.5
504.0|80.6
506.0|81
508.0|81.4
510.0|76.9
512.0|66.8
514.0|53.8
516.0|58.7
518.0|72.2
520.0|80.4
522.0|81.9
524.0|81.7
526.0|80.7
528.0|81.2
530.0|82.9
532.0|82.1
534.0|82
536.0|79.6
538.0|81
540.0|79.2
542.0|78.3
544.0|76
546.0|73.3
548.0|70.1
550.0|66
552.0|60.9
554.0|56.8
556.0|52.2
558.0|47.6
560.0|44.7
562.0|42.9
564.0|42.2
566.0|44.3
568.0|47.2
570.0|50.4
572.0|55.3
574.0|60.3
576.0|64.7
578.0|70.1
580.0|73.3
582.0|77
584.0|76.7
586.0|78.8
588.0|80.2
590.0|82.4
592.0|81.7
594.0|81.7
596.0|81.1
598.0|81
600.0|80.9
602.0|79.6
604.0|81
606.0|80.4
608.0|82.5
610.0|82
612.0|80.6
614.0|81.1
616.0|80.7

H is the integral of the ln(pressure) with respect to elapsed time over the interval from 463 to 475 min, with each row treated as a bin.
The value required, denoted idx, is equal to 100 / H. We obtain 1.9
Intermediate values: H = 53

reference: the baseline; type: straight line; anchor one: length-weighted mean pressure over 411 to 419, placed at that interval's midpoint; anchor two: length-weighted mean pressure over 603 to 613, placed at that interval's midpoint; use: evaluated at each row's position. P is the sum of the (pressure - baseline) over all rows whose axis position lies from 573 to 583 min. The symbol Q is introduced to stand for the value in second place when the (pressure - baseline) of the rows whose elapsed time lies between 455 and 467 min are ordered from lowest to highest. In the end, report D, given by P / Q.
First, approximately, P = -70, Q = -10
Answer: 7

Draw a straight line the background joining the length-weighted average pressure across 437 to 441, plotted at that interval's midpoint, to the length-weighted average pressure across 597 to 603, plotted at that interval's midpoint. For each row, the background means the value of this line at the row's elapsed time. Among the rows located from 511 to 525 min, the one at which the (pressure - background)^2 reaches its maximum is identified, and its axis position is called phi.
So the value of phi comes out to 514.0 min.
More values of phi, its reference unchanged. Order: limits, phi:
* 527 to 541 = 530.0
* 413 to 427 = 414.0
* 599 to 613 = 608.0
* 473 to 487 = 478.0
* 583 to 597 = 584.0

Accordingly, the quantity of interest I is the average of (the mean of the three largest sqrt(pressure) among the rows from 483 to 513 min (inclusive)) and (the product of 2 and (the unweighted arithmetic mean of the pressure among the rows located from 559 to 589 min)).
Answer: 65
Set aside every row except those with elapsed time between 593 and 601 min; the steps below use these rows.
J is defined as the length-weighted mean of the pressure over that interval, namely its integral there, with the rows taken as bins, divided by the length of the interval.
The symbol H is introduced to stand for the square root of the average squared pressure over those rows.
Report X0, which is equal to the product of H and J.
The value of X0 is 6589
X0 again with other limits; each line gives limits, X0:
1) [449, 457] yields 6578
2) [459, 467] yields 6590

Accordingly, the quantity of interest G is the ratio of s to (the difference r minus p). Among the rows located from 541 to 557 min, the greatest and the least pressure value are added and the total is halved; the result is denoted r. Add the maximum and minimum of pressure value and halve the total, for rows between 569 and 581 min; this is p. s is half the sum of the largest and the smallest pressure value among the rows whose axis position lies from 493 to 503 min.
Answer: 24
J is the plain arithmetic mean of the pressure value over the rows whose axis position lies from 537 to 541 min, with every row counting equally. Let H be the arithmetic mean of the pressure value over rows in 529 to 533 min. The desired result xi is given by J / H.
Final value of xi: 0.97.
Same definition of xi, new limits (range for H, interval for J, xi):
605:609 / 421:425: 1.02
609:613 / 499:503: 1.00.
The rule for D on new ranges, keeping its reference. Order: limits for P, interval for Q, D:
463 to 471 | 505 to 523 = 1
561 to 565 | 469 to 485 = 10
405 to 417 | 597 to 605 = 16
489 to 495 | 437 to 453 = 2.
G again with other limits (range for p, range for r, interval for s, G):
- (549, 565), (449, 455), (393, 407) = 3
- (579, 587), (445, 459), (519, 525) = 15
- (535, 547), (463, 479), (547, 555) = 14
